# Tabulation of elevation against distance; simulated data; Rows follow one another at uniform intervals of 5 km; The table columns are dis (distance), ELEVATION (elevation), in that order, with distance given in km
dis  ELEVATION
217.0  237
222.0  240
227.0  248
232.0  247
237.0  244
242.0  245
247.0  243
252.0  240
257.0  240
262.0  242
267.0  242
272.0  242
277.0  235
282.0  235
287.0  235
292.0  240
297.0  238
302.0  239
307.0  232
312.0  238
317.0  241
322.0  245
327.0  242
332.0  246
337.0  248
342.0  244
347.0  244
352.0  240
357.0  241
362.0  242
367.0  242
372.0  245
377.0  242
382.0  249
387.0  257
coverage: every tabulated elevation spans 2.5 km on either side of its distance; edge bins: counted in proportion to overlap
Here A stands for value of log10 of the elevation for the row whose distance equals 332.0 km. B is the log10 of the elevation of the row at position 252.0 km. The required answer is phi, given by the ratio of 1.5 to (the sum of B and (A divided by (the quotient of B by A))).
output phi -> 0.314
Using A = 2.391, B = 2.38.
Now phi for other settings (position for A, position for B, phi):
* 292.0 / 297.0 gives 0.315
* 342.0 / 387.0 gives 0.314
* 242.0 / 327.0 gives 0.314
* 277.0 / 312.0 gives 0.316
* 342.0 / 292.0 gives 0.314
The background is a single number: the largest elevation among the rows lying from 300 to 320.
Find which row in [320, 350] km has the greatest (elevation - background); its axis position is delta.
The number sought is 337.0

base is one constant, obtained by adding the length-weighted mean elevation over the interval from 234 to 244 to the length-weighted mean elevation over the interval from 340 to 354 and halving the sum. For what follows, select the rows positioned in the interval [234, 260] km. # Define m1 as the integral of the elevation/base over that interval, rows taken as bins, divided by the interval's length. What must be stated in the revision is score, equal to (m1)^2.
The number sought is 0.990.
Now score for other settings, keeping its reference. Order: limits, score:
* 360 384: 1.002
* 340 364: 0.988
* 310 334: 0.990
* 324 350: 1.009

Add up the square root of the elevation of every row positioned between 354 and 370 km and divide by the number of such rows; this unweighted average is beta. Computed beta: 15.5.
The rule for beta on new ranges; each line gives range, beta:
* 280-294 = 15.4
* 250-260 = 15.5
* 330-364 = 15.6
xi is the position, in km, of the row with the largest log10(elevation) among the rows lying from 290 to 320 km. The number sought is 317.0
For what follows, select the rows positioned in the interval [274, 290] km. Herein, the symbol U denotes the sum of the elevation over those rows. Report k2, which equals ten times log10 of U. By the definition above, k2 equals 28.5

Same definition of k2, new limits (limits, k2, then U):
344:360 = 28.6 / 725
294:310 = 28.5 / 709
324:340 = 28.7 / 736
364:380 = 28.6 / 729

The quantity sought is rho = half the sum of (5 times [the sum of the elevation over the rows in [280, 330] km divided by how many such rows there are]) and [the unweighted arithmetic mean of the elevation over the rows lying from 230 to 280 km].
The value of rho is 717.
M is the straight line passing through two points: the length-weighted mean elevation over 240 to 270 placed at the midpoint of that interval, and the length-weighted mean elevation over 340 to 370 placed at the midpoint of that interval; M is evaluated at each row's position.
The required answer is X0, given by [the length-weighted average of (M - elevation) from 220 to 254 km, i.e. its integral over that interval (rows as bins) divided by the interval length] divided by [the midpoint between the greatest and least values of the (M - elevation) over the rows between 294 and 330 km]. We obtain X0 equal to -0.6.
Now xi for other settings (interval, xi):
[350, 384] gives 382.0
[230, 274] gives 232.0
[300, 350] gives 337.0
